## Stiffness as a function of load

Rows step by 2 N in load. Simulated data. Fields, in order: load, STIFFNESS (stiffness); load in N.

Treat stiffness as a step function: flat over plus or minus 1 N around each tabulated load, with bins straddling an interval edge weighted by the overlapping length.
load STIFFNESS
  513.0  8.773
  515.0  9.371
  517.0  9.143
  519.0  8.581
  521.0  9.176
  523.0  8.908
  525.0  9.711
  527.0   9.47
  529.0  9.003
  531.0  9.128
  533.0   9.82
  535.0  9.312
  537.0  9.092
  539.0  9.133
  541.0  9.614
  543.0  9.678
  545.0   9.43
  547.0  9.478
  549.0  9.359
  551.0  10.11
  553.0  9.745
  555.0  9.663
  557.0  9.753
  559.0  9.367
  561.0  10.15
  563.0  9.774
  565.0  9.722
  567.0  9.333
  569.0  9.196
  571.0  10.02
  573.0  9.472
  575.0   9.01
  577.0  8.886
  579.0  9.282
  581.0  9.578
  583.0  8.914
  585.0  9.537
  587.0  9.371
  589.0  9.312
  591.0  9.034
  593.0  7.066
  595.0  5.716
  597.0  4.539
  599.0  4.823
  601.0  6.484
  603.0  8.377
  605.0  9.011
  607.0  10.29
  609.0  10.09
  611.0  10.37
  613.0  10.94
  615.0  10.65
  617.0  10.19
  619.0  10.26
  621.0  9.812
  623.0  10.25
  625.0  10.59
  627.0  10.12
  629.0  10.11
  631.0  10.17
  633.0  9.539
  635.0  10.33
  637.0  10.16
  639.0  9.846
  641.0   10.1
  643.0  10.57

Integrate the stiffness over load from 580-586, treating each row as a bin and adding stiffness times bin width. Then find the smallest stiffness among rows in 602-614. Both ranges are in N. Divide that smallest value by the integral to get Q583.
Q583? 0.15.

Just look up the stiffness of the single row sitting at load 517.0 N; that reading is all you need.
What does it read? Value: 9.143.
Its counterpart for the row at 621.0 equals 9.812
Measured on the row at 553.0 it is 9.745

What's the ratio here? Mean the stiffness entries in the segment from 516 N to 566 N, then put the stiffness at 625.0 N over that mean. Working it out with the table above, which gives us 1.12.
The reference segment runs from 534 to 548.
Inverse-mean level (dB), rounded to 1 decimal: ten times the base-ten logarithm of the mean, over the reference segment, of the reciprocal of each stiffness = -9.7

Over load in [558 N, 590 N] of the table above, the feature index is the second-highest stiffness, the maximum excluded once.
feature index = 10.02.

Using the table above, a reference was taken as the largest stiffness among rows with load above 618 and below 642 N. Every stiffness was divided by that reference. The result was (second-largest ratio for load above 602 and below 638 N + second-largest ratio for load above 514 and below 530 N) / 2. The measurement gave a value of 0.950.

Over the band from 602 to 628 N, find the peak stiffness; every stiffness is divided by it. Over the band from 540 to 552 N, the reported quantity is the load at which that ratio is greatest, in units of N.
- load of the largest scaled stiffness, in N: 551.0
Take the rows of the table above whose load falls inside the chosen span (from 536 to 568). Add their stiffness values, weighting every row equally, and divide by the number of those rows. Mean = 9.6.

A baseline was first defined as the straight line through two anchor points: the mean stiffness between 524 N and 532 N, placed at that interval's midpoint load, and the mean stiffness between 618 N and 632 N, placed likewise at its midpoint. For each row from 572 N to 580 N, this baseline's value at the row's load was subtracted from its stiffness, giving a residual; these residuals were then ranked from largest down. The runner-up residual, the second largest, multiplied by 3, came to -1.5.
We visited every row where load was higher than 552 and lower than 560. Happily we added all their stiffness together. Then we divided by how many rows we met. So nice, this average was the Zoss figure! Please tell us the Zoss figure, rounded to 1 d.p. 9.6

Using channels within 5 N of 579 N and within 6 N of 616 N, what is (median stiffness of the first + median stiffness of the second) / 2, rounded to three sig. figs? 9.66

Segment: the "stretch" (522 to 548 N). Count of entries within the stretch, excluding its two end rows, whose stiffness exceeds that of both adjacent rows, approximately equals 3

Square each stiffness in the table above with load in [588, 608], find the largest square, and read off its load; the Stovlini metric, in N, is 607.0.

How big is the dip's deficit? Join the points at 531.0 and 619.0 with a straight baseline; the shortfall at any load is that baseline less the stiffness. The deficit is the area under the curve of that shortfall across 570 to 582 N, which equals 4.0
